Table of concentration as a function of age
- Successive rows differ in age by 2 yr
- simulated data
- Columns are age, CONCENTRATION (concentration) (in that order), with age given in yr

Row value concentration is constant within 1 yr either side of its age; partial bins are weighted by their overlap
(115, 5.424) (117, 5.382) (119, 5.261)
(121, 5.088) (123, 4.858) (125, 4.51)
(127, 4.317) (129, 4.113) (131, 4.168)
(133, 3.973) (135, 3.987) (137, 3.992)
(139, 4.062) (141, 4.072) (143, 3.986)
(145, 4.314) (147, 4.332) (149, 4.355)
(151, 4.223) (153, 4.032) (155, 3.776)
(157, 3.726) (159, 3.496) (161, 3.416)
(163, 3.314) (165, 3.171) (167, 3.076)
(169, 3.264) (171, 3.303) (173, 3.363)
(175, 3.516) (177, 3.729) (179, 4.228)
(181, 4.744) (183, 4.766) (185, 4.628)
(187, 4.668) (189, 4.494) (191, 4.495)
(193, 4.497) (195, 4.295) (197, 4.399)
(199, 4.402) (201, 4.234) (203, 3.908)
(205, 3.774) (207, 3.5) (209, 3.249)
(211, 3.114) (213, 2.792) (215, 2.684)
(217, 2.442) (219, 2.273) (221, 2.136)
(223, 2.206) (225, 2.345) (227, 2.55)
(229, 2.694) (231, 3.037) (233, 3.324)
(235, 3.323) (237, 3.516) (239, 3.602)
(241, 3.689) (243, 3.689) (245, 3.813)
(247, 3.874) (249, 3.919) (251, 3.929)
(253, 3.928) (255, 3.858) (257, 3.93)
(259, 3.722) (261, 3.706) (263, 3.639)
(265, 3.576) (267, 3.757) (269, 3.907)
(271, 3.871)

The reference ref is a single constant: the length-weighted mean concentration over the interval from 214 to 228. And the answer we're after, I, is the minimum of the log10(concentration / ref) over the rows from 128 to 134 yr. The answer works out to 0.22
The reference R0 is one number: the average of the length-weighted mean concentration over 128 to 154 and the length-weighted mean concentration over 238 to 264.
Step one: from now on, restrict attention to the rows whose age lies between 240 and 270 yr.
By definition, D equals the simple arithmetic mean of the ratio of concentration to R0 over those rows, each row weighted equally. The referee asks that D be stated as 0.96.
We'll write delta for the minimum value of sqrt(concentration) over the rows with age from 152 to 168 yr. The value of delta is 1.75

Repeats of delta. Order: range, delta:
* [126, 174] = 1.75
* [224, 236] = 1.53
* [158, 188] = 1.75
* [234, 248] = 1.82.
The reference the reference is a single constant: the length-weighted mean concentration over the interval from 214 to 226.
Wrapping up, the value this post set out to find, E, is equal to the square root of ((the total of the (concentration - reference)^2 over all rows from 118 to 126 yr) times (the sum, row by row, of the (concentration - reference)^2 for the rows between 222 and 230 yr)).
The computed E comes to 2.2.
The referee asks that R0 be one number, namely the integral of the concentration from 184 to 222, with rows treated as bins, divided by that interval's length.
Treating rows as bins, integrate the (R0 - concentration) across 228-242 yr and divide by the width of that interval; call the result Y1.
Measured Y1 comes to 0.4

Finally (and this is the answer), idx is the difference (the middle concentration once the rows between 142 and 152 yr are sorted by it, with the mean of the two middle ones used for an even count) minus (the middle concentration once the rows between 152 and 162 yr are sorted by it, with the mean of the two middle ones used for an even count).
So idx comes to 0.59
